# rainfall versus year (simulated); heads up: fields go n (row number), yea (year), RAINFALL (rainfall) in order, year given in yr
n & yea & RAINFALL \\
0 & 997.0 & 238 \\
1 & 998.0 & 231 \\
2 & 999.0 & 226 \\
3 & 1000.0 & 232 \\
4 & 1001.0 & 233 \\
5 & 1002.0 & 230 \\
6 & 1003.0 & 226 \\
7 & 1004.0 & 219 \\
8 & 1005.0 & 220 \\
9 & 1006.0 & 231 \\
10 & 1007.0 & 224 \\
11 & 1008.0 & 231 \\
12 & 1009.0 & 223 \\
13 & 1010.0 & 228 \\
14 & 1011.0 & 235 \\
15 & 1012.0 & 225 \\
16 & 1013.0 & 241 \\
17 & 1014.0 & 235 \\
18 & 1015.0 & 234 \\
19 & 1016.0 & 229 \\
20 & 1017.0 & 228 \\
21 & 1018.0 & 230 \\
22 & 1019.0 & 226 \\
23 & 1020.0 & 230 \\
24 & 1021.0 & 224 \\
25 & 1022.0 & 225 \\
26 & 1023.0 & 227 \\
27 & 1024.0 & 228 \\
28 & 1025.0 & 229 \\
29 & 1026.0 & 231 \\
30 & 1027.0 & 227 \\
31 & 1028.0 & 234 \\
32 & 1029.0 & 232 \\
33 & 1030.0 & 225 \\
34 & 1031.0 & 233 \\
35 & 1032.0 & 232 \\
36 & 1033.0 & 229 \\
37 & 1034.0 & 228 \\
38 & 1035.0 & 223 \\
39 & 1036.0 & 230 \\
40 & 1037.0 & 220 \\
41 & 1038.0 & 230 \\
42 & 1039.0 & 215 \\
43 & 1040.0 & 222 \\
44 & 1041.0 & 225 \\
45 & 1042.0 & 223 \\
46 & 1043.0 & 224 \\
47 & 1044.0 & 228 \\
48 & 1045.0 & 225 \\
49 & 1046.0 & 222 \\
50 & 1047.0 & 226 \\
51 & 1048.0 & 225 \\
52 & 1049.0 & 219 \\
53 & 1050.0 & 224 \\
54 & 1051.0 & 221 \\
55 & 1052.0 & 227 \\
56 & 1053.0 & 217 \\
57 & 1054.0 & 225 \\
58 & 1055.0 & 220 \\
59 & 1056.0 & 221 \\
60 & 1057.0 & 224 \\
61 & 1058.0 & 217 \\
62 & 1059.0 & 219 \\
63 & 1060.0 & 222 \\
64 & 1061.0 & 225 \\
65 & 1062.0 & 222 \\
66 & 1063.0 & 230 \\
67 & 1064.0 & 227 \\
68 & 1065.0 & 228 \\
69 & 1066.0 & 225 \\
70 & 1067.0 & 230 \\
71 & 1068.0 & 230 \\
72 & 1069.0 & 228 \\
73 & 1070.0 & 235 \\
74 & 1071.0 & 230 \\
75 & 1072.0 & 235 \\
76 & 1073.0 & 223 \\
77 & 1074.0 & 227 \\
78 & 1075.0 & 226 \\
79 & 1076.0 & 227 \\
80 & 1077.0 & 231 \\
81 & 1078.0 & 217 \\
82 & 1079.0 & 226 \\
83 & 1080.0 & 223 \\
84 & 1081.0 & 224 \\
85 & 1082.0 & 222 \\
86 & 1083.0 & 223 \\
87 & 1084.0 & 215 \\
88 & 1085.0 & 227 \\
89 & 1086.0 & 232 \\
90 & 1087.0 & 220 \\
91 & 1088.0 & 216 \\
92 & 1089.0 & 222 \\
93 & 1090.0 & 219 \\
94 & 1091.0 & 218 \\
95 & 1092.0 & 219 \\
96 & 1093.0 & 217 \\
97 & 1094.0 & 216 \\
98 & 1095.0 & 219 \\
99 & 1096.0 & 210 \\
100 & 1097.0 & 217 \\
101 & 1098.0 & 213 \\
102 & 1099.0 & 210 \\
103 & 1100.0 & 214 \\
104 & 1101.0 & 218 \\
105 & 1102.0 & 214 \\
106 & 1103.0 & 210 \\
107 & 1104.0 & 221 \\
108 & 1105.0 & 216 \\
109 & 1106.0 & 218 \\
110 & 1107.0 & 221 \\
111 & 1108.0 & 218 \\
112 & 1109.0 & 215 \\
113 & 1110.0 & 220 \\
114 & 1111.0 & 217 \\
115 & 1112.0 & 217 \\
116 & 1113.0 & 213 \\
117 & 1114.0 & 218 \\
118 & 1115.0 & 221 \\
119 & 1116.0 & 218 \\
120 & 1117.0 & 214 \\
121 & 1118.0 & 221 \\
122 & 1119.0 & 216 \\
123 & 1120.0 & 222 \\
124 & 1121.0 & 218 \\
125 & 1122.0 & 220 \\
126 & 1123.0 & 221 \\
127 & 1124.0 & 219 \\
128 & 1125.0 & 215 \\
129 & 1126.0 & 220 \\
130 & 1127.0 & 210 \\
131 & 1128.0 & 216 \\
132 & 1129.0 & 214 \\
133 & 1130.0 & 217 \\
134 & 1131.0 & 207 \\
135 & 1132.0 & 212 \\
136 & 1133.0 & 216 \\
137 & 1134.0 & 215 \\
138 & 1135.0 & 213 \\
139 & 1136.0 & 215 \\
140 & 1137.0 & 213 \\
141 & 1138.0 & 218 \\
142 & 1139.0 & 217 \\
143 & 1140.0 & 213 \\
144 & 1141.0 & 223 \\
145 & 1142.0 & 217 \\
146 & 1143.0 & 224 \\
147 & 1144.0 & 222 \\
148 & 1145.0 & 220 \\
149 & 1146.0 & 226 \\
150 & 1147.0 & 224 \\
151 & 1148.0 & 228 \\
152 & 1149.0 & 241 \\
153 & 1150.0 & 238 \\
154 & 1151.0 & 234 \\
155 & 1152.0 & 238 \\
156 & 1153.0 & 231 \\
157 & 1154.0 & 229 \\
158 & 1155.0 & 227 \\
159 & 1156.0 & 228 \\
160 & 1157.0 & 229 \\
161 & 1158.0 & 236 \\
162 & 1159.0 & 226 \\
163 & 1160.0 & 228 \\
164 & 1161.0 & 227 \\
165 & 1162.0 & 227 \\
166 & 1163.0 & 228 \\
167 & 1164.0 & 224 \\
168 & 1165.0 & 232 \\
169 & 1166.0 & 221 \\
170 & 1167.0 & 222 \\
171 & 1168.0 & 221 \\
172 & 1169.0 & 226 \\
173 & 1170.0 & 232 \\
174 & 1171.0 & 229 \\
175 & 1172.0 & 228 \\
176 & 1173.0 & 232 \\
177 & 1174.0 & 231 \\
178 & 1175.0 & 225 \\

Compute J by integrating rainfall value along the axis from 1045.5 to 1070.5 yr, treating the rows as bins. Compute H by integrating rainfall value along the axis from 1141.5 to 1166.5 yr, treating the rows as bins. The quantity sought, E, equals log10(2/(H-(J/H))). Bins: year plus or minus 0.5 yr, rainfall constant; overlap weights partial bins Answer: -3.455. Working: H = 5705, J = 5609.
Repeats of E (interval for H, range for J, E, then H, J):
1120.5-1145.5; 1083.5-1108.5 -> -3.432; 5415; 5440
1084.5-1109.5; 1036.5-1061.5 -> -3.434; 5440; 5566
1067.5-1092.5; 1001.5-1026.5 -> -3.448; 5615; 5709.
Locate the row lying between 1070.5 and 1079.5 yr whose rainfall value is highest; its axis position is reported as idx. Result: 1072.0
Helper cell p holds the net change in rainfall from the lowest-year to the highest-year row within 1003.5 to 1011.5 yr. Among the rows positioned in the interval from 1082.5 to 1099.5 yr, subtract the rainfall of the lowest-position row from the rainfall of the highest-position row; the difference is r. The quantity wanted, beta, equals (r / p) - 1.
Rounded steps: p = 16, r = -13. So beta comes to -1.8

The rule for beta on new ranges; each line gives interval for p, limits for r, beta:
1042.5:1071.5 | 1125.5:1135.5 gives -2.2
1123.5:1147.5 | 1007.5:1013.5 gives 1.0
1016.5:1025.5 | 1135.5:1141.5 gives 7.0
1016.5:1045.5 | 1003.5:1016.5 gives -4.3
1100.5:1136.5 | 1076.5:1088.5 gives 4.0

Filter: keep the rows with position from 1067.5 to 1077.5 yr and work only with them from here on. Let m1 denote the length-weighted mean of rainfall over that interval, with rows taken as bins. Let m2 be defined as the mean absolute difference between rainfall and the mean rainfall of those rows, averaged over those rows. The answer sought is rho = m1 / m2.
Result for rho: 76.4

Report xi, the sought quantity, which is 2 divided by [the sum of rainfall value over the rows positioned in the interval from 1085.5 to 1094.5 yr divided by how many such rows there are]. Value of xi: 0.0091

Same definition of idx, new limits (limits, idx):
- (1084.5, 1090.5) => 1086.0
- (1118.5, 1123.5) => 1120.0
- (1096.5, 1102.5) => 1101.0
